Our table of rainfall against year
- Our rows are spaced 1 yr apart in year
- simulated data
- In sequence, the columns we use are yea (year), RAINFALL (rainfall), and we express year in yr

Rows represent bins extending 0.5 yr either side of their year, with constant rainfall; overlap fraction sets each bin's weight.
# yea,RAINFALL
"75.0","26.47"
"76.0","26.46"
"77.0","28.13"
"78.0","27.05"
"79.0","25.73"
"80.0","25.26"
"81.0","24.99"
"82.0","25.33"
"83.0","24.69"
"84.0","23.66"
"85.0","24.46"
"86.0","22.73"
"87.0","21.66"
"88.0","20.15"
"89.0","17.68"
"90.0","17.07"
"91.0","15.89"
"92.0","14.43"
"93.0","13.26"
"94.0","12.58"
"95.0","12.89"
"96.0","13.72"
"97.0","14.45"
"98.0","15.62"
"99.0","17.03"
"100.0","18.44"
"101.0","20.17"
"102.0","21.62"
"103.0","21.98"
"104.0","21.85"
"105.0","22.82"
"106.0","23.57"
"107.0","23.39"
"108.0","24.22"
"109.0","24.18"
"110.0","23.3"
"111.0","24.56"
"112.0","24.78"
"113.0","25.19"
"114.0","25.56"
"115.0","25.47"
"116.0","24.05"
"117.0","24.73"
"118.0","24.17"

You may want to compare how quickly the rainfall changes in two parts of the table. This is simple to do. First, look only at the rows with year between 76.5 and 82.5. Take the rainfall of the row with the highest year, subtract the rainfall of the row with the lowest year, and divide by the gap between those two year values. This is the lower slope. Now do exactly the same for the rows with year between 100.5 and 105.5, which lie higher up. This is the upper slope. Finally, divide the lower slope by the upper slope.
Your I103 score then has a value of -0.8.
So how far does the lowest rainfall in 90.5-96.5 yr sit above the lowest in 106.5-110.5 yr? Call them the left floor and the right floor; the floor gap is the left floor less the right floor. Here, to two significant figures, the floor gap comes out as -11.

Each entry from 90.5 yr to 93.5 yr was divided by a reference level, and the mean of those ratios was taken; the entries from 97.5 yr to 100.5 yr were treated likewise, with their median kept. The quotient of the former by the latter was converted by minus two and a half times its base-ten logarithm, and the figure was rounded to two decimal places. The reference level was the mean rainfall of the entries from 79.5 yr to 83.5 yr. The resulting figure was 0.17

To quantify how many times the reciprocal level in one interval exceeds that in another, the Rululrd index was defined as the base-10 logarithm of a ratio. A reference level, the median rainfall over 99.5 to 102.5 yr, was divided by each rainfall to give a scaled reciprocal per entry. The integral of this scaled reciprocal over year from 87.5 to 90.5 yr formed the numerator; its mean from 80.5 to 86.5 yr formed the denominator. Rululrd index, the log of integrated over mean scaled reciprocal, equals 0.60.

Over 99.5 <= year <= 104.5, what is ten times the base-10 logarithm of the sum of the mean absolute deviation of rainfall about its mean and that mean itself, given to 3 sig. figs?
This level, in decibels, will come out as 13.4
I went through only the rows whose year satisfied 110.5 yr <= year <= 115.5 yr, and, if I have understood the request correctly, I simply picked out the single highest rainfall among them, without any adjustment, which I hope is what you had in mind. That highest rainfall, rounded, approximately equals 25.56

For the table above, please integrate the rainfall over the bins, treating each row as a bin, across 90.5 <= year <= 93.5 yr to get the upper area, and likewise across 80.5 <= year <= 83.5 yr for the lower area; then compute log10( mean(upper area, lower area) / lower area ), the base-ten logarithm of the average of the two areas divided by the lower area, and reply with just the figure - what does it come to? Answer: -0.10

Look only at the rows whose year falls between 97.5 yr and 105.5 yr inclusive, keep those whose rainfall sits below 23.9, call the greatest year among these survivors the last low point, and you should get 105.0 yr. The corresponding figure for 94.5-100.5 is 100.0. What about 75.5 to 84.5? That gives 84.0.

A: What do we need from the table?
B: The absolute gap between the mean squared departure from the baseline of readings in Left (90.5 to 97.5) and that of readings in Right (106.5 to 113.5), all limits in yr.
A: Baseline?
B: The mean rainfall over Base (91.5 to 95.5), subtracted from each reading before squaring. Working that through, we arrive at 119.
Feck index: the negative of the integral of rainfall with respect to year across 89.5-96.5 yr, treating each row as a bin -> -100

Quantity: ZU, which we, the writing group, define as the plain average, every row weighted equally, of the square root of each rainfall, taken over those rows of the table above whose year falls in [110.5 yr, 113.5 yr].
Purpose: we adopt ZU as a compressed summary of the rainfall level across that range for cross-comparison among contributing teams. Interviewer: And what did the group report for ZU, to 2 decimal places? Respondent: 4.98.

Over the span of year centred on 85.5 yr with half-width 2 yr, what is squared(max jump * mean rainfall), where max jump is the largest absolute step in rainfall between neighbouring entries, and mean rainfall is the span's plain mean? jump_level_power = 1601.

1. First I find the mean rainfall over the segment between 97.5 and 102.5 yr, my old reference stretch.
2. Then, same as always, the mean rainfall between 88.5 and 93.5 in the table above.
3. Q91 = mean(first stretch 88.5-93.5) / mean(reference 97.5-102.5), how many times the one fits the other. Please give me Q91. 0.84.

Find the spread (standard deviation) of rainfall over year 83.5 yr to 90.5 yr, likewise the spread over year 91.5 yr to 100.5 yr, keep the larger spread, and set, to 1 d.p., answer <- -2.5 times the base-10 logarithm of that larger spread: -1.1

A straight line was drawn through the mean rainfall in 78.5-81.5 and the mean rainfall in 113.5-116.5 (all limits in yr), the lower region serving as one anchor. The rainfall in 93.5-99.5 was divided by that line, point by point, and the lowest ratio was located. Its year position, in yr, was 94.0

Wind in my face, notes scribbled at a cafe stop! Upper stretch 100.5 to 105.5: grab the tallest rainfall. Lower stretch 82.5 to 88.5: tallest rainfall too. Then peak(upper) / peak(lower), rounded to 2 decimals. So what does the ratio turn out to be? 0.92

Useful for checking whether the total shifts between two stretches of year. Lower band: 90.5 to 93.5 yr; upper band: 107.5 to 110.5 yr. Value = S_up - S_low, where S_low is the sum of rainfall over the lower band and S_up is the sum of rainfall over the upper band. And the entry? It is 28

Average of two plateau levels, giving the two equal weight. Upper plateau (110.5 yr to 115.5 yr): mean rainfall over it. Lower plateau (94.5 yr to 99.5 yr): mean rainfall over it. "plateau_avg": 19.9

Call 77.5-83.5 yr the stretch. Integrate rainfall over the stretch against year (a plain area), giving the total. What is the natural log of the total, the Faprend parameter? 5.0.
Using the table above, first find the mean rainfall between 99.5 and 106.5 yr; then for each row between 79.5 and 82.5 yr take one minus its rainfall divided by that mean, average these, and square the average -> 0.030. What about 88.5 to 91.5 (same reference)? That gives 0.046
